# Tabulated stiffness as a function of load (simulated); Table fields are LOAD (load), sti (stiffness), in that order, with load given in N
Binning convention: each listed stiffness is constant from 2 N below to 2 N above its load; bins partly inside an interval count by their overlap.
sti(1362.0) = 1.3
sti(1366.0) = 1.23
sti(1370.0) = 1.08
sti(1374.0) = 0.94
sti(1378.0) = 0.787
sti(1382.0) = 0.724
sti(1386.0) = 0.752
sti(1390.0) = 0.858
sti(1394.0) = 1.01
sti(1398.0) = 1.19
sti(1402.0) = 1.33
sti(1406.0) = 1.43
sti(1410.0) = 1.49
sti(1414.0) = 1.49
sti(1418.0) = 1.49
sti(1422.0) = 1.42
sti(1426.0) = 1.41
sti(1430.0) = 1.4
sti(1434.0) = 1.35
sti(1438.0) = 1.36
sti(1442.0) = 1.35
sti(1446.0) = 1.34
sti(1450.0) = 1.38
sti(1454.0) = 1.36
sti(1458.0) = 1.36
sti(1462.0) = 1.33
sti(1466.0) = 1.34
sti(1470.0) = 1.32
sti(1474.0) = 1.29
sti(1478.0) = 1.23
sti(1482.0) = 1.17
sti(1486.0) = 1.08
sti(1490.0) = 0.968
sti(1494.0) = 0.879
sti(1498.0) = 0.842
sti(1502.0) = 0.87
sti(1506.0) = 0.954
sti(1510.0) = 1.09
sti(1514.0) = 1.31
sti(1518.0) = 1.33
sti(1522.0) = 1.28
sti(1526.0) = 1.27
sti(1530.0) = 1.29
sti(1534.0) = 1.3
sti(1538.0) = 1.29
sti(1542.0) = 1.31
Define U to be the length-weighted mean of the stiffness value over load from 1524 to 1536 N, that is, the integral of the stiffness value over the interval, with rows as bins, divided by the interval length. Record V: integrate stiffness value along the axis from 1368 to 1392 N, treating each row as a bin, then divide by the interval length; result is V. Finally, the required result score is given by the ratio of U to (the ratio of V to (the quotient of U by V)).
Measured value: 2.3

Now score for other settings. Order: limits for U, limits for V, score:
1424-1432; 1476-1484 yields 1.4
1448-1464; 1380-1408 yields 1.7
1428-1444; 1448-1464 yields 1.0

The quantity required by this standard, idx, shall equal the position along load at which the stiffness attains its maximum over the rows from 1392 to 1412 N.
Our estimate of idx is 1410.0 N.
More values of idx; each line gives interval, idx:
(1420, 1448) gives 1422.0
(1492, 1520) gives 1518.0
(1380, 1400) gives 1398.0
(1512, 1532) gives 1518.0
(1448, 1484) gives 1450.0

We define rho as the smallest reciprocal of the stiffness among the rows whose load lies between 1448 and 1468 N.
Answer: 0.72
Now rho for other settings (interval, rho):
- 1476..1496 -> 0.81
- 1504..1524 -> 0.75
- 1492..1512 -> 0.92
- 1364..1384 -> 0.81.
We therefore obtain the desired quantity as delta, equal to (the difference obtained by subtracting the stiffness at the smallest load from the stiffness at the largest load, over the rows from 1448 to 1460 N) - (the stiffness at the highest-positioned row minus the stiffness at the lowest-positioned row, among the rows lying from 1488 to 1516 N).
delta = -0.36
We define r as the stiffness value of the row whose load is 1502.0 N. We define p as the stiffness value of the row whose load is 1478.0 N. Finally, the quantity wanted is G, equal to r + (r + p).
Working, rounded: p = 1.23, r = 0.87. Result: 3.0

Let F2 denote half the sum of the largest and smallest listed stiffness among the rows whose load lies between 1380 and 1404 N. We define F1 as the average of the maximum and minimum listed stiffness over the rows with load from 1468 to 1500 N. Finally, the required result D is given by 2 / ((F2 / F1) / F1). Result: 2.3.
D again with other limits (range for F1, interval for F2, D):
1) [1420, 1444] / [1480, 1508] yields 3.8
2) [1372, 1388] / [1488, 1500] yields 1.5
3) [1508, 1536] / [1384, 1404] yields 2.8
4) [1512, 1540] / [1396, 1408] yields 2.6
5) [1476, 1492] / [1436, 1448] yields 1.8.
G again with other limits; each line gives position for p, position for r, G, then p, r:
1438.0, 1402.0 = 4.0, 1.36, 1.33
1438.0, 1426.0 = 4.2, 1.36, 1.41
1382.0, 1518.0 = 3.4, 0.724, 1.33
